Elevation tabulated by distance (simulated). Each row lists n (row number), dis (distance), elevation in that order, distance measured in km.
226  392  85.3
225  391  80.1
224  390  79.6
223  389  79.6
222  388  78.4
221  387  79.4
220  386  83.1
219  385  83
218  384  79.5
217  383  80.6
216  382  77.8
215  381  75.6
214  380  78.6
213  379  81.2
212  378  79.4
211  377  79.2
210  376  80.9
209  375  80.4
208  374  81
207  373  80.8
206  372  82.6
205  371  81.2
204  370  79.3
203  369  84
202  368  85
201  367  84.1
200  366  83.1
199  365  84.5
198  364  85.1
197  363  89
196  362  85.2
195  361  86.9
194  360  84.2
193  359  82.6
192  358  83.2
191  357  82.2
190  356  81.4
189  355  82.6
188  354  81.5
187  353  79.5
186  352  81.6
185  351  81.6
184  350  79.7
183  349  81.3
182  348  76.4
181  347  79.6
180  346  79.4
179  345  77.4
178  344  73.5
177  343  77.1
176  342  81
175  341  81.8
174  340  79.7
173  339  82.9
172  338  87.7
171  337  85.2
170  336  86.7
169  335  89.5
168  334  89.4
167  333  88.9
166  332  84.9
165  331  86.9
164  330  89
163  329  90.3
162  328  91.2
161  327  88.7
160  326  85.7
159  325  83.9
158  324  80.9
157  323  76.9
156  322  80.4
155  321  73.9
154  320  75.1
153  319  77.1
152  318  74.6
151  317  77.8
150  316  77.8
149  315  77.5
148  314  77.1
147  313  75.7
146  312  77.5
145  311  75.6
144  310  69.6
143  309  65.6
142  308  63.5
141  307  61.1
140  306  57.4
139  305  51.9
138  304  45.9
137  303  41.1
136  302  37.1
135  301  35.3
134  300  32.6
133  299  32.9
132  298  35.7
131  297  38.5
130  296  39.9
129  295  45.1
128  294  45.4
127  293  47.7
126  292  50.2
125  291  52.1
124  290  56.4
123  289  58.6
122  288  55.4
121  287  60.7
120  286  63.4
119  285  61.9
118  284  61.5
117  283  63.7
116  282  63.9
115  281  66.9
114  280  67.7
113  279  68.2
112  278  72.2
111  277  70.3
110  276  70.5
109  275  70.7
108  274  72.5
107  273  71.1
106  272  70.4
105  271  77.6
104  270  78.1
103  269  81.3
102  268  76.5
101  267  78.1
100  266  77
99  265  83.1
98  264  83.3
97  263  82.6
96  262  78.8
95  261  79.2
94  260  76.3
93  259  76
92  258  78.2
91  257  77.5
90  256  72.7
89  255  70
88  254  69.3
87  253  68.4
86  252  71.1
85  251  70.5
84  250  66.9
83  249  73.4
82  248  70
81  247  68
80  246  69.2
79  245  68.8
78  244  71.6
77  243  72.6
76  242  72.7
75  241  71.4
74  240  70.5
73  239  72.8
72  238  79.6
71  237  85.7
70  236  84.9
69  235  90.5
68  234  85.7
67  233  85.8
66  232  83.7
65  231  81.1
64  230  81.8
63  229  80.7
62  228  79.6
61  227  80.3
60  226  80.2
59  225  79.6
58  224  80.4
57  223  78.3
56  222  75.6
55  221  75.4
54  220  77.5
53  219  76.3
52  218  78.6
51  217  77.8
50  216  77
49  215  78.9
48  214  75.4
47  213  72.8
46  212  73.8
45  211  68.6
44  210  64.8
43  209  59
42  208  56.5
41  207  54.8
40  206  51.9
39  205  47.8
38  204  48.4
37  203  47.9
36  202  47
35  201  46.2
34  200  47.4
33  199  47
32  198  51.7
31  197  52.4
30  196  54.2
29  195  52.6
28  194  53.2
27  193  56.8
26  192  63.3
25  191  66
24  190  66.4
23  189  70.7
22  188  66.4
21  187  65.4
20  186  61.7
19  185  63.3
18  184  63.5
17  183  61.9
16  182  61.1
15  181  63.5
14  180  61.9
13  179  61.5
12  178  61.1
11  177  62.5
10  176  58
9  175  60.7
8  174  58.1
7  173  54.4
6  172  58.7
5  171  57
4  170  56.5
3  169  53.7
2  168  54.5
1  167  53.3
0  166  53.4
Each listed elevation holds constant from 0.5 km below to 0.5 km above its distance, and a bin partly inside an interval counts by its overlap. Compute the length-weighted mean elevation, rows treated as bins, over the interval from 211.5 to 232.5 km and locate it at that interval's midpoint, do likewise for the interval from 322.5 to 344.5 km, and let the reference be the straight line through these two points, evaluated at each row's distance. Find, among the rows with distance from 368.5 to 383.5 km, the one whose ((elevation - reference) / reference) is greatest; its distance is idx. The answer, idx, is 369 km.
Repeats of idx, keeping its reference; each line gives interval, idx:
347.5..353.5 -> 351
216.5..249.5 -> 235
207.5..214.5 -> 214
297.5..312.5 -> 312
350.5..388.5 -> 363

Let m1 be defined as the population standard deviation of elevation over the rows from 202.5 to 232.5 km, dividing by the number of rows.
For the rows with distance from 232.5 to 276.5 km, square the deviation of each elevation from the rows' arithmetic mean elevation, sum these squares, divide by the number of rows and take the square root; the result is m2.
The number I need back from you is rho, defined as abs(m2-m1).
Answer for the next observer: 5.5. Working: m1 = 11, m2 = 5.9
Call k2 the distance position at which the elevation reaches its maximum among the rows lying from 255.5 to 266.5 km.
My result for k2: 264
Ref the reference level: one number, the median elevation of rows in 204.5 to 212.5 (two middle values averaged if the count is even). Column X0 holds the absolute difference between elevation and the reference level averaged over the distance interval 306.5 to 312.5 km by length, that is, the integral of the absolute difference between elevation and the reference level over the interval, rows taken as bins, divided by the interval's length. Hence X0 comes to 11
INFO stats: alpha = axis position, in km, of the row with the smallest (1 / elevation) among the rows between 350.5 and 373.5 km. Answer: 363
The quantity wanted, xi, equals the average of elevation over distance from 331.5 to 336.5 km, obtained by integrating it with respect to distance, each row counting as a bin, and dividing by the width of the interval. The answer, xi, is 88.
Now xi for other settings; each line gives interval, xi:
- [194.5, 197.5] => 53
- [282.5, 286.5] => 63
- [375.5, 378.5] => 80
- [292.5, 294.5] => 47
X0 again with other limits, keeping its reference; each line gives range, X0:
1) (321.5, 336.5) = 28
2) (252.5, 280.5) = 17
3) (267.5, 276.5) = 17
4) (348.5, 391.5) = 24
